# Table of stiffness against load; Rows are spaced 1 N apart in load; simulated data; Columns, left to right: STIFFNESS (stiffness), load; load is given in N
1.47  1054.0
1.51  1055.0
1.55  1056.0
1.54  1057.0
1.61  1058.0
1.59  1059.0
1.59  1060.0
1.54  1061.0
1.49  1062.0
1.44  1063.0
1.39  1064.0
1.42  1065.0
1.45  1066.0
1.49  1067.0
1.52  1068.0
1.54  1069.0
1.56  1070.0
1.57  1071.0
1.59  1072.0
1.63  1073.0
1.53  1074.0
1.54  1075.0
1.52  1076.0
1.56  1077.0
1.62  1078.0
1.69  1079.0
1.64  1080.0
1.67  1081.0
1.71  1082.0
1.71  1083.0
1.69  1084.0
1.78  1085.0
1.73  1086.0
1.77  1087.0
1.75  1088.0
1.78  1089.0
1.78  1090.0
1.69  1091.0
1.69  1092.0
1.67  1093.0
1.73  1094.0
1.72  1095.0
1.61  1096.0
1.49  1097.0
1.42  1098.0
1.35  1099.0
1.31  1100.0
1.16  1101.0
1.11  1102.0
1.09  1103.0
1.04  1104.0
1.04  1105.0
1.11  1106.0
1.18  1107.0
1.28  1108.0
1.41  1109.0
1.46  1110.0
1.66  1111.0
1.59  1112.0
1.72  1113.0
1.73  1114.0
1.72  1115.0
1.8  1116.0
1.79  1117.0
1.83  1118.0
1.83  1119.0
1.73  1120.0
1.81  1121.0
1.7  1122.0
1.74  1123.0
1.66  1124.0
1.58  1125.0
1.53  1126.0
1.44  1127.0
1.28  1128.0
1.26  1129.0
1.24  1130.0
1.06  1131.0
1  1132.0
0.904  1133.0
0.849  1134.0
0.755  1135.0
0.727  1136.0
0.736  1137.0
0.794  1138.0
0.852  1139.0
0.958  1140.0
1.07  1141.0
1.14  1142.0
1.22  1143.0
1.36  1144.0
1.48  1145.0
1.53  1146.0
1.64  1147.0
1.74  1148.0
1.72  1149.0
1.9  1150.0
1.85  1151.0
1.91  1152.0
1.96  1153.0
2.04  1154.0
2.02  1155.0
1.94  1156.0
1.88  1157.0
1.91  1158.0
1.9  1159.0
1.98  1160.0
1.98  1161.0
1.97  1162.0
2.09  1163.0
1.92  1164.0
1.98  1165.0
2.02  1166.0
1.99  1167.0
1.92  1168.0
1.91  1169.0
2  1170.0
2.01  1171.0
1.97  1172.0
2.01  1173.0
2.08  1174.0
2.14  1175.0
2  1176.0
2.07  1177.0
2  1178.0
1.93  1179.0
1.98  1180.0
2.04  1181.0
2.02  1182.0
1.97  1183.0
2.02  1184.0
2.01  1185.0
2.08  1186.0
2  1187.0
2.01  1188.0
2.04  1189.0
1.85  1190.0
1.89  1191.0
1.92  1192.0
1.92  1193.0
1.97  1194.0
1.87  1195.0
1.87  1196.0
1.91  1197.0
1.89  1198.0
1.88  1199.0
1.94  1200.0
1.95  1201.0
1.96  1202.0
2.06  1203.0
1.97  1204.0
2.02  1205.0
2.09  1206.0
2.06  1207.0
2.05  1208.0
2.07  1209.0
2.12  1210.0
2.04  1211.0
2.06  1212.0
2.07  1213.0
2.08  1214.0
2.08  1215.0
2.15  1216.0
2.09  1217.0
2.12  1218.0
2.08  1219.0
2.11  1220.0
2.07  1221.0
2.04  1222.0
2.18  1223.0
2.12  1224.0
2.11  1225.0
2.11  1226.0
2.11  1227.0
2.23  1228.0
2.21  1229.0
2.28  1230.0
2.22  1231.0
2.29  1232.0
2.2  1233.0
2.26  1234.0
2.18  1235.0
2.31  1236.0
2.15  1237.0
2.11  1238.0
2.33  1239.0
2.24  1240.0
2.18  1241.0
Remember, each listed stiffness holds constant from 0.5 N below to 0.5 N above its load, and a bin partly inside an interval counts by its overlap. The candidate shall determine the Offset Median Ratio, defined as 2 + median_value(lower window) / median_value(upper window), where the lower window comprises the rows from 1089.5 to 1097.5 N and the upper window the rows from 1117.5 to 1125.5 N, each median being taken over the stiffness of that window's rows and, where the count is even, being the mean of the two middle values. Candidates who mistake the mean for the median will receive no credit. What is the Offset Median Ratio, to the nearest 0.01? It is 2.97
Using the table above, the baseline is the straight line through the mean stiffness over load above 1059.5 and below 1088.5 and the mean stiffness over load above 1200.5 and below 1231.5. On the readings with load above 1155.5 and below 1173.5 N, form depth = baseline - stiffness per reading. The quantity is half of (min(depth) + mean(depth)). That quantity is -0.12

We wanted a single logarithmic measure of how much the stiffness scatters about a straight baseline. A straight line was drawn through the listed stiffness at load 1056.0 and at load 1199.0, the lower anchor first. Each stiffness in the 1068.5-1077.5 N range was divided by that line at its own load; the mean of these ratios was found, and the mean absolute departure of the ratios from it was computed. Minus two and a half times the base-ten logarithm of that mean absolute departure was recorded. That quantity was 4.4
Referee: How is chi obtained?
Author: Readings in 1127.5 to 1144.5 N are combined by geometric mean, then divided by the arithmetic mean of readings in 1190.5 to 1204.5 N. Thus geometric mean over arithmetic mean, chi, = 0.51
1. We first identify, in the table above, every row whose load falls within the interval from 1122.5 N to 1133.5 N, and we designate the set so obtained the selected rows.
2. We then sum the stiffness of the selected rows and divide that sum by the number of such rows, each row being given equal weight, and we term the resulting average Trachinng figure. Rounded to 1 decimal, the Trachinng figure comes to 1.3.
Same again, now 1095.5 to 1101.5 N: 1.4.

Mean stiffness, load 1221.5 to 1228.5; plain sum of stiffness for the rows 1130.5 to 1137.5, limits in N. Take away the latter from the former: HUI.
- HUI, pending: -3.9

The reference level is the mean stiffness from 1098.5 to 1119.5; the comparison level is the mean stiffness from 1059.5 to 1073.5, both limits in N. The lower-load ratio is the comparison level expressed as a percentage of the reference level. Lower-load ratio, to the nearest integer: 105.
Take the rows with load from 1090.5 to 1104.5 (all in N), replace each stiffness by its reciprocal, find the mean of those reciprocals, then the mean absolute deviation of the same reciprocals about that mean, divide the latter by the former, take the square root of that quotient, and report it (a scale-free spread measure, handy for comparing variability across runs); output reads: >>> 0.40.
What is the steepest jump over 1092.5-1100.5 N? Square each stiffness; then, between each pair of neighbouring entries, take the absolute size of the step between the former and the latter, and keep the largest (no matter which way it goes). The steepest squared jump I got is 0.372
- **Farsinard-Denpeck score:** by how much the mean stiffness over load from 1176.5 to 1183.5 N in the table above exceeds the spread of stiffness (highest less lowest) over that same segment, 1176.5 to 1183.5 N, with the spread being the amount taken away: 1.9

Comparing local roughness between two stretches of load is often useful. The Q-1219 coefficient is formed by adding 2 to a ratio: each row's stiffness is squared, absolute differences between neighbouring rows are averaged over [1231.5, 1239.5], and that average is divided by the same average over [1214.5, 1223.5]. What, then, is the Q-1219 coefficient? 4.14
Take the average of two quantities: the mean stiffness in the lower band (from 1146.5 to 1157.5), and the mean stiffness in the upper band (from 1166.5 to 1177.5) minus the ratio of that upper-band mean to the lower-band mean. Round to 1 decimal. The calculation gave 1.4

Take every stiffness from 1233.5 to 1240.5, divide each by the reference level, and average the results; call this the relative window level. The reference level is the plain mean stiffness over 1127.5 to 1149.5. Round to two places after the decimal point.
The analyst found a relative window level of 1.93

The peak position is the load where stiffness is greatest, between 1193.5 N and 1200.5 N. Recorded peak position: 1194.0 N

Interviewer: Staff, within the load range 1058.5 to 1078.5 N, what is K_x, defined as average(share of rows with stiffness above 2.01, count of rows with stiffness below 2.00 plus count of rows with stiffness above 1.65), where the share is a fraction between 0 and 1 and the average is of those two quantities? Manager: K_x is 10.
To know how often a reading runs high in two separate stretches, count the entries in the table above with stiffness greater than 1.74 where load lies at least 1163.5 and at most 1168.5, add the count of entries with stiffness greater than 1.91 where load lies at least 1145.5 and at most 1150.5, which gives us 5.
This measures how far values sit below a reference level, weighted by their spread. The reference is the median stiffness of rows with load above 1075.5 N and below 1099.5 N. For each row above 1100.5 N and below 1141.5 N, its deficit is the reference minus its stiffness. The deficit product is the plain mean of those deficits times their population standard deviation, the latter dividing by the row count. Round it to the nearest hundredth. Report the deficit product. 0.13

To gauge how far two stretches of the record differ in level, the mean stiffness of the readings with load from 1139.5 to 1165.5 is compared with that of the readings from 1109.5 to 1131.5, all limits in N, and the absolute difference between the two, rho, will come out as 0.14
